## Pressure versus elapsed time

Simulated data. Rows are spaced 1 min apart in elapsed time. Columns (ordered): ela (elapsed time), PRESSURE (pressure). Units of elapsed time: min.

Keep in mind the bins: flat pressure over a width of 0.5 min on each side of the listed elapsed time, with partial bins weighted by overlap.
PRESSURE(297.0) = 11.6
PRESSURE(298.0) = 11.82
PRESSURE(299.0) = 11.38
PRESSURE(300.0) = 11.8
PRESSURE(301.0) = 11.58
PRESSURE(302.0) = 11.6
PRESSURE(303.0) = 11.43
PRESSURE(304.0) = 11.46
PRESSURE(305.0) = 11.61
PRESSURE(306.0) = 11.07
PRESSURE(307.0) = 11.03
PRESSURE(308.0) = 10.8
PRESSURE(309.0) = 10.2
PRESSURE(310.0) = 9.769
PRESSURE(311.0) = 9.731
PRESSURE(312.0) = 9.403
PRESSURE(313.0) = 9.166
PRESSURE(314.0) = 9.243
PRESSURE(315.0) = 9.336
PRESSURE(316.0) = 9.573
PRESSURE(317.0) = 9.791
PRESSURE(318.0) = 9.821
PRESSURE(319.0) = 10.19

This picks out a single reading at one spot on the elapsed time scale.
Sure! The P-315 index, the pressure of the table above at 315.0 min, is 9.336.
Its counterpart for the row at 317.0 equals 9.791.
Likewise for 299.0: 11.38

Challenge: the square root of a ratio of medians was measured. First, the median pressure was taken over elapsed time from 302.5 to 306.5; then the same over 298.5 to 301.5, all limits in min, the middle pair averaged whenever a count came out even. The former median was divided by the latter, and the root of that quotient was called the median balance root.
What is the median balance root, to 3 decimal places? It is 0.994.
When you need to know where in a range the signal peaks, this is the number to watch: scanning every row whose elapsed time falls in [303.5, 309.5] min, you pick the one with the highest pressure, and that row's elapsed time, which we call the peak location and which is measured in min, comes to 305.0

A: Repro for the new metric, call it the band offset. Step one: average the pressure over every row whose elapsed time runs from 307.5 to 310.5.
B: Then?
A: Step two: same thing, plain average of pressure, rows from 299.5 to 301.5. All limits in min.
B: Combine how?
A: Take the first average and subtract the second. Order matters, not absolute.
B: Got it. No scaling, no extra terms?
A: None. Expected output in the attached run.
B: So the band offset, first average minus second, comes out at -1.4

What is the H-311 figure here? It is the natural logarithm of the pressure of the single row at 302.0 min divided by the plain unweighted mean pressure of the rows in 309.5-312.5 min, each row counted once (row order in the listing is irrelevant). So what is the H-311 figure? 0.19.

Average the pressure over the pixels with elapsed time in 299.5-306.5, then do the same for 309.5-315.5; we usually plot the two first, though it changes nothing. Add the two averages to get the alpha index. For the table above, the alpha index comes 20.9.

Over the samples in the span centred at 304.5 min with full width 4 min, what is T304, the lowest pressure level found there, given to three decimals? 11.070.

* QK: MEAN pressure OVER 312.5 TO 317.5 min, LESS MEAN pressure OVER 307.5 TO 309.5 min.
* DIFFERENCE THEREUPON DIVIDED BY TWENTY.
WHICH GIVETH -0.054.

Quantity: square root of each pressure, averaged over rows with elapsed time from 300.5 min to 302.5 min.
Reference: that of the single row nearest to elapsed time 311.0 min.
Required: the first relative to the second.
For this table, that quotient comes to 1.09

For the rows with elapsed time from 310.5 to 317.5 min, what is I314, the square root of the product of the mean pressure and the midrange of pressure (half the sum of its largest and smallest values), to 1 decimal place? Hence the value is 9.5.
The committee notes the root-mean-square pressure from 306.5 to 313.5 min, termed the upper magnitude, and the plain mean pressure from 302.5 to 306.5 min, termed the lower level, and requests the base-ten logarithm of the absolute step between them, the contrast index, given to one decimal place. 0.1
